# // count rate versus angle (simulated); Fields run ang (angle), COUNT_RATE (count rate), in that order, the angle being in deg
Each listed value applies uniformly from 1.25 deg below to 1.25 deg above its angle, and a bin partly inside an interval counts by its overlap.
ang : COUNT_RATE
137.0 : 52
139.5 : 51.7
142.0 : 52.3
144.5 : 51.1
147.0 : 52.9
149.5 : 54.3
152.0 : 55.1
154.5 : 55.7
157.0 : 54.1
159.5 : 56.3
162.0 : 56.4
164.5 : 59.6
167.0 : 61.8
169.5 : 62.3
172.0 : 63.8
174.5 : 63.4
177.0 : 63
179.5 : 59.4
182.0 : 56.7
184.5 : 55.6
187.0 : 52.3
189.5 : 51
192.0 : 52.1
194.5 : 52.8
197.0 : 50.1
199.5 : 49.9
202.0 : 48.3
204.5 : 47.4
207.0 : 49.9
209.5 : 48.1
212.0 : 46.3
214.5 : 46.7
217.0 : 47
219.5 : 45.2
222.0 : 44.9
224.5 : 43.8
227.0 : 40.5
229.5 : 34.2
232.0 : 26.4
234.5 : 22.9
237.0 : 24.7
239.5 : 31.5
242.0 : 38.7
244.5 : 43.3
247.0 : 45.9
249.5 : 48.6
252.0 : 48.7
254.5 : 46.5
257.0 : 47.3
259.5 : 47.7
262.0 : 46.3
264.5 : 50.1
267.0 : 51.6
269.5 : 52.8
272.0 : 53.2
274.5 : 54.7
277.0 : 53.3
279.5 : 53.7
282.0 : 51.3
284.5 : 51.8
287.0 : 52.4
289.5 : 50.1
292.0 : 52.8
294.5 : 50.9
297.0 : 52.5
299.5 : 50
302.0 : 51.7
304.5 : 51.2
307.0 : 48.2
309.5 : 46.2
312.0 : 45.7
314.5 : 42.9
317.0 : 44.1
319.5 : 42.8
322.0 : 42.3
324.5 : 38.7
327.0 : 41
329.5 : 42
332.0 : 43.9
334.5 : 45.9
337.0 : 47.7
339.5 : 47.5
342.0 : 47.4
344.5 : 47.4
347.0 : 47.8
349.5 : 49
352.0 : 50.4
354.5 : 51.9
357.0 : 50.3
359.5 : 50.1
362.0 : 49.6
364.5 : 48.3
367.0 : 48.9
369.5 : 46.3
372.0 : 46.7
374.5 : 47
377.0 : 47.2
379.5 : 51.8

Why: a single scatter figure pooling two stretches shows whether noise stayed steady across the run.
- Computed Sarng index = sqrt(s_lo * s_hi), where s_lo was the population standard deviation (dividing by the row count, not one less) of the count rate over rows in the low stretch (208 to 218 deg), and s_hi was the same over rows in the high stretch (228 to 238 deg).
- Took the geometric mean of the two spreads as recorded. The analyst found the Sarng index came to 1.7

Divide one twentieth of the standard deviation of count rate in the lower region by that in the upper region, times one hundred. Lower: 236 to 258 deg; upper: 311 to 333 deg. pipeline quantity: 21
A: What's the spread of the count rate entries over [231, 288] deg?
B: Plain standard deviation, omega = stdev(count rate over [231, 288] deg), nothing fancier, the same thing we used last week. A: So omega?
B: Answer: 10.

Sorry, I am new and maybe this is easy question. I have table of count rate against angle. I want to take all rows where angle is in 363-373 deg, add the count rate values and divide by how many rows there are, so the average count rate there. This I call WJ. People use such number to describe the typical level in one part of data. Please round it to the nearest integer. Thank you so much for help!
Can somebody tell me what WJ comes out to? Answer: 48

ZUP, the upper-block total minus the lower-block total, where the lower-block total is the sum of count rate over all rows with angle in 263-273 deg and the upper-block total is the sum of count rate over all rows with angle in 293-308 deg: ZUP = 97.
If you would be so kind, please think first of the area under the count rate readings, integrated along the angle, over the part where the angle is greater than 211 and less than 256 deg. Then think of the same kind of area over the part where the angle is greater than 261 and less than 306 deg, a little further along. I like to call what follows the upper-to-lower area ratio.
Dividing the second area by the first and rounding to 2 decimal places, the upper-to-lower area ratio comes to 1.28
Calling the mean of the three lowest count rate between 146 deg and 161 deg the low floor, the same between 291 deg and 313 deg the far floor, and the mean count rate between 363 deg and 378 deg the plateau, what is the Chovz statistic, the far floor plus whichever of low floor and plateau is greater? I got 100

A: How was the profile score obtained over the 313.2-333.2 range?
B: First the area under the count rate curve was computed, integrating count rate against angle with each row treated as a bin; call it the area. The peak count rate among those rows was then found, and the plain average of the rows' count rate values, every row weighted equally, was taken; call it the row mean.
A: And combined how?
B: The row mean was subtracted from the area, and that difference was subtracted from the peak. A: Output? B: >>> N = -758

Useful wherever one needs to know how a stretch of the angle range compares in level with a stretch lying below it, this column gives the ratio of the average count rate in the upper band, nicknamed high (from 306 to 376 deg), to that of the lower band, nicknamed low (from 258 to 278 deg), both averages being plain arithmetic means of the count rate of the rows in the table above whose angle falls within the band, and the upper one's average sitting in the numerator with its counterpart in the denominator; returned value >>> 0.91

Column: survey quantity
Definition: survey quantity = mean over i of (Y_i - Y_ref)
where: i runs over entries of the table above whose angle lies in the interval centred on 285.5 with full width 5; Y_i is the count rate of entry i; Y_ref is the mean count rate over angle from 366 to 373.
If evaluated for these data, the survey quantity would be 4.8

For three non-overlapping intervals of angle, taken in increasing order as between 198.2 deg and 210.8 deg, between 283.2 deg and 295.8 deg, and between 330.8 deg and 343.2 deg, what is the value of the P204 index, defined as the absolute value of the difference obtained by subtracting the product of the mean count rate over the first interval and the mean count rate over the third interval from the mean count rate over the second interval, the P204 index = 2213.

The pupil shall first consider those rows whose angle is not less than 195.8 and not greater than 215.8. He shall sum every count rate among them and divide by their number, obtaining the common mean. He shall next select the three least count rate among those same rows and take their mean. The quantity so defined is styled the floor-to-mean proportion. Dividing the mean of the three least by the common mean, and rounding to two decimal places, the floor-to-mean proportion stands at 0.97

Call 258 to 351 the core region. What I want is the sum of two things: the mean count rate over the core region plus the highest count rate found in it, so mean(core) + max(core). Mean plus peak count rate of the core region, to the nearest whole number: 103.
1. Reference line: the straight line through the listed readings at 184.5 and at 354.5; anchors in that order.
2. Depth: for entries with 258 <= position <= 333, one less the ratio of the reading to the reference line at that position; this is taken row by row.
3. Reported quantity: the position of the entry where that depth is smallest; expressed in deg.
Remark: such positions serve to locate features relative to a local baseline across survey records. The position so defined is 274.5 deg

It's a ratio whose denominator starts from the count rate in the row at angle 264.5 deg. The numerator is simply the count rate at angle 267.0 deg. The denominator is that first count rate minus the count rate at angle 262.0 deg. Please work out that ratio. 14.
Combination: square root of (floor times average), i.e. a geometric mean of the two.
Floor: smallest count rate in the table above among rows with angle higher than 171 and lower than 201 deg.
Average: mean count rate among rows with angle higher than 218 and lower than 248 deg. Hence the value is 42.9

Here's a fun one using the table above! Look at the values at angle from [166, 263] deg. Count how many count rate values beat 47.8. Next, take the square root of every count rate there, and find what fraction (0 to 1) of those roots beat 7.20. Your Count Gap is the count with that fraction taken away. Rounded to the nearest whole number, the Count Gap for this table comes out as 19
